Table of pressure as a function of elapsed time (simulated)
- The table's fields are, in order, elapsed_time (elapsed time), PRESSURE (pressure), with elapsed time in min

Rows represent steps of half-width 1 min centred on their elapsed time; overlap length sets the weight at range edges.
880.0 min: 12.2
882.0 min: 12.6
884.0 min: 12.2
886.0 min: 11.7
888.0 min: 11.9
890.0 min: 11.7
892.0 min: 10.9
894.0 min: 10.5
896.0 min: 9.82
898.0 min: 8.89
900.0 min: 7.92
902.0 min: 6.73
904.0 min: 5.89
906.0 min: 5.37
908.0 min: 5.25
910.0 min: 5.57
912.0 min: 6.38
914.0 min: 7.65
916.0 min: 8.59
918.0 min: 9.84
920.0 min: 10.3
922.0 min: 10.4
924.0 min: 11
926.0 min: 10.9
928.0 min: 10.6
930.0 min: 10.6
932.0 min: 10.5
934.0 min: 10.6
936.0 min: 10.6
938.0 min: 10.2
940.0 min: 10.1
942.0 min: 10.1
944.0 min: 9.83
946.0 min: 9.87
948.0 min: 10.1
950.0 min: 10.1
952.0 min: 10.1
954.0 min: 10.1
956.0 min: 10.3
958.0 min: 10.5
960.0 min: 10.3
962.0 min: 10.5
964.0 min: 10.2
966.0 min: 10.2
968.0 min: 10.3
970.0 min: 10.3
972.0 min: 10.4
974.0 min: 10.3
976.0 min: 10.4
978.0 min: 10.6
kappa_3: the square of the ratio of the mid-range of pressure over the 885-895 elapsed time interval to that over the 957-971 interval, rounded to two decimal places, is 1.17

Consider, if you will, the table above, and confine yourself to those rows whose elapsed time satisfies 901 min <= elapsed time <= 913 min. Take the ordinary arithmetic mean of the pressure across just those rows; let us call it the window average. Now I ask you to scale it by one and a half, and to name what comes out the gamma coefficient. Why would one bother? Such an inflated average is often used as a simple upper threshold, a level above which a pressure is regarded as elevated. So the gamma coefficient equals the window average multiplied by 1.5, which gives 8.8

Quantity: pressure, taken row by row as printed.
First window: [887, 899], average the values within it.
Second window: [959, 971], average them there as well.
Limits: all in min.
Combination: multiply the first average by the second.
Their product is 109.4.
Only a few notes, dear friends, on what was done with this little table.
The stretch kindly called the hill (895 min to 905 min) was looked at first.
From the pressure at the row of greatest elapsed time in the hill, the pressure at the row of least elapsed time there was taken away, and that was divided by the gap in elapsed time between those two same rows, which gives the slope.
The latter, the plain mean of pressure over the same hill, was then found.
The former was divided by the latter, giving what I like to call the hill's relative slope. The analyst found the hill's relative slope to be -0.063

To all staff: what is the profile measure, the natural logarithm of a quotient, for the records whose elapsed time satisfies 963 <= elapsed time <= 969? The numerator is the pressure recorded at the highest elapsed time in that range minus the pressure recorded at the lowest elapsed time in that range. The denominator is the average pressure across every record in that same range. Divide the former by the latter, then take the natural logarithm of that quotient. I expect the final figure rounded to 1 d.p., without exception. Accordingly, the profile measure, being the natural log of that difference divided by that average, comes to -4.6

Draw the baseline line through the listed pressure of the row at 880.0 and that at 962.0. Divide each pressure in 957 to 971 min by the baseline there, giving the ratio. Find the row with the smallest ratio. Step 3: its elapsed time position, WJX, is 964.0 min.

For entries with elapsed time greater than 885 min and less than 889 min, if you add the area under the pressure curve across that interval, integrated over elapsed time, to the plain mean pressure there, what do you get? 59.0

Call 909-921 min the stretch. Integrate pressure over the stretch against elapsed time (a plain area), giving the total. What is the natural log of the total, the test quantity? 4.57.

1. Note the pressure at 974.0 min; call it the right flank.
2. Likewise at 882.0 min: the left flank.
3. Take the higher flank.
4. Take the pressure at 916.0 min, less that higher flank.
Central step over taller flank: -4.0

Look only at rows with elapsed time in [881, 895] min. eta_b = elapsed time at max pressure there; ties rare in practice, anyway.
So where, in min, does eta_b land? 882.0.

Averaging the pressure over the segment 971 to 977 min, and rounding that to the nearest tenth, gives 10.4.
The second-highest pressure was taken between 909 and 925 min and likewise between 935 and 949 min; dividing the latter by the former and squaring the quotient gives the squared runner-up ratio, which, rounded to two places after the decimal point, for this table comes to 0.96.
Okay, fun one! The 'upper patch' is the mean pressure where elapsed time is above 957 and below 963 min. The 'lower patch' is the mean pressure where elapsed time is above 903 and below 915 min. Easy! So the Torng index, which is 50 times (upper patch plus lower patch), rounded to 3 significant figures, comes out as 823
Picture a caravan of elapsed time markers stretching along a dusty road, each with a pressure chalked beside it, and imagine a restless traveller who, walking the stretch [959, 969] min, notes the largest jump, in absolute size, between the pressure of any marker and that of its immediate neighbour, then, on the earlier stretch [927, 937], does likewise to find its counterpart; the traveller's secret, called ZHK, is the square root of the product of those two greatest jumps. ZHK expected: 0.17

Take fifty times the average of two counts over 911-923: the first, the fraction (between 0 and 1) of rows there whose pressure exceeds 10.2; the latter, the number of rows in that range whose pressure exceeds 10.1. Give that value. 58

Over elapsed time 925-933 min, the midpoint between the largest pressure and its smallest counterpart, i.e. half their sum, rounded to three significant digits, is 10.7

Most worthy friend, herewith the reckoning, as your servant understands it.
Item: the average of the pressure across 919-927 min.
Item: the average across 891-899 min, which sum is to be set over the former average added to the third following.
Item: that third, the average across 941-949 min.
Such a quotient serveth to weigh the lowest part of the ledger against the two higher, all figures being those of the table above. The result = 0.486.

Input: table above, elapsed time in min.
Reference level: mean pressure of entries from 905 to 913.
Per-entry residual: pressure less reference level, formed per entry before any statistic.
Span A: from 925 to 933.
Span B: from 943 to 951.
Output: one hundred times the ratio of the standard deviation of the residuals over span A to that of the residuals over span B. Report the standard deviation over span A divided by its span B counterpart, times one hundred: 119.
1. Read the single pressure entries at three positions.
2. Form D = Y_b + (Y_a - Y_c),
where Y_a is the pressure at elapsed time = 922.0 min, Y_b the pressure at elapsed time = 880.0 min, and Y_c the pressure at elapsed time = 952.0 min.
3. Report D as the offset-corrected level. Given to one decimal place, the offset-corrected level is 12.5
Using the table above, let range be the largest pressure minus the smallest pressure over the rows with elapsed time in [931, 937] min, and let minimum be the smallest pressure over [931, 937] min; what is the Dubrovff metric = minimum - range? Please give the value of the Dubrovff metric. 10.40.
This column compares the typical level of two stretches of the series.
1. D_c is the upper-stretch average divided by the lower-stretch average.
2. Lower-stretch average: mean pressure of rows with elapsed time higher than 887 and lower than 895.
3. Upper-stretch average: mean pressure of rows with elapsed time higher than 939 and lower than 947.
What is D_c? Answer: 0.89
